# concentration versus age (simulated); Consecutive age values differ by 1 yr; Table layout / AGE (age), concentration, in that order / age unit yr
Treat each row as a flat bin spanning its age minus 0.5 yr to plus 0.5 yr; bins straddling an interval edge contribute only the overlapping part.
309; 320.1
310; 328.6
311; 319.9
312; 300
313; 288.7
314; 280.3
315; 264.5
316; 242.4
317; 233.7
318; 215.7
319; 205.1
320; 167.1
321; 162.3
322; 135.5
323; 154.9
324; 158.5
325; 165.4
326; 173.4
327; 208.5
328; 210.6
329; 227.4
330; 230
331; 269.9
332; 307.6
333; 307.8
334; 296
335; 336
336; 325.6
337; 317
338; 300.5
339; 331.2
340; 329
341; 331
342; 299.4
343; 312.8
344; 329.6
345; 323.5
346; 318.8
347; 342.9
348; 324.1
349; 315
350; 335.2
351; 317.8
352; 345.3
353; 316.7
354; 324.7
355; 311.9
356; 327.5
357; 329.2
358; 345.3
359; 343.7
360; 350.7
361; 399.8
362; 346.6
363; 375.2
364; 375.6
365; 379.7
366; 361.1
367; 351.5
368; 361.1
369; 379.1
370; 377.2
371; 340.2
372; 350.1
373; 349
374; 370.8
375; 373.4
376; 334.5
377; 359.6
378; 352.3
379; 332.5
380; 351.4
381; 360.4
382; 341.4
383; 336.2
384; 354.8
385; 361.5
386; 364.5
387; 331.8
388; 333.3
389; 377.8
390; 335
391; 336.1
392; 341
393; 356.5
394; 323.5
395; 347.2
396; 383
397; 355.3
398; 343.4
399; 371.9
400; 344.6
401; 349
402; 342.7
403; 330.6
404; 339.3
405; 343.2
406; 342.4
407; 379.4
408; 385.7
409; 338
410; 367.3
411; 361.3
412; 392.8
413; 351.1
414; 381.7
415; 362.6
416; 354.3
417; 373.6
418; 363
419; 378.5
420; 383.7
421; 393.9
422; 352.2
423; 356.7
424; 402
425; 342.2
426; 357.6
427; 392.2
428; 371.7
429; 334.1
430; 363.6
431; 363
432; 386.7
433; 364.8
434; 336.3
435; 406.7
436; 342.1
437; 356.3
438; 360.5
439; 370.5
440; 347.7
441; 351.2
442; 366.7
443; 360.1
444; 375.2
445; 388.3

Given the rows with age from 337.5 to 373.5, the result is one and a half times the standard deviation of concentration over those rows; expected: 36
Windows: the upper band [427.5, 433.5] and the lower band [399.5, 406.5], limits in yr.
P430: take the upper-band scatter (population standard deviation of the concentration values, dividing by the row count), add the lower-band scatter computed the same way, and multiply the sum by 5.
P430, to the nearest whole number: 105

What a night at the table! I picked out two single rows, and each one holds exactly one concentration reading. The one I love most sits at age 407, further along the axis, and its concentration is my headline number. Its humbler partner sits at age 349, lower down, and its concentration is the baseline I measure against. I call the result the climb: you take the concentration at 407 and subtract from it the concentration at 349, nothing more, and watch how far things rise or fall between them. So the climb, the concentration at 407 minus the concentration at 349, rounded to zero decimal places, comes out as 64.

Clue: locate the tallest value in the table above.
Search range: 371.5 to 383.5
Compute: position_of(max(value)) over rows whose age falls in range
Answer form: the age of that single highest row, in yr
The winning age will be 375 yr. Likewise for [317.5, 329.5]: 329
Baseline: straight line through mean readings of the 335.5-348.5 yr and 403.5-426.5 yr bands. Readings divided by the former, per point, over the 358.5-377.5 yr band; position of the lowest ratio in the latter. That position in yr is 376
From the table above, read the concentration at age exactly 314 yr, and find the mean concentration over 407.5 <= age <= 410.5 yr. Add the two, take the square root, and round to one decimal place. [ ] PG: 25.4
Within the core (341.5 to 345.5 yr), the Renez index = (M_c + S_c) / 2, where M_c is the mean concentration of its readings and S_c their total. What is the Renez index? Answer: 791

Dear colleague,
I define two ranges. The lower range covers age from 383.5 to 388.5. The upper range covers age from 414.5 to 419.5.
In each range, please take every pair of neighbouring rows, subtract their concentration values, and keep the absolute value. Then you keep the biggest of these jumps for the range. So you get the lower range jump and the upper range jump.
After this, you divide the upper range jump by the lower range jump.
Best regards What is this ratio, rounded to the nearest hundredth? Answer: 0.59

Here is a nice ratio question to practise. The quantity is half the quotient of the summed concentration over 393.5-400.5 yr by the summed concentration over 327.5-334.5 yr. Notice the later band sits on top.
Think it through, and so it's 0.67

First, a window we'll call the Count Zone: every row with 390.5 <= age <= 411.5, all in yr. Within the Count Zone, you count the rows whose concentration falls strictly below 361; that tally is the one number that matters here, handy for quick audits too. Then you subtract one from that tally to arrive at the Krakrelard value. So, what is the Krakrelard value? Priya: 14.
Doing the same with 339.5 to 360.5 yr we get 20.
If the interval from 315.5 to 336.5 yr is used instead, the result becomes 20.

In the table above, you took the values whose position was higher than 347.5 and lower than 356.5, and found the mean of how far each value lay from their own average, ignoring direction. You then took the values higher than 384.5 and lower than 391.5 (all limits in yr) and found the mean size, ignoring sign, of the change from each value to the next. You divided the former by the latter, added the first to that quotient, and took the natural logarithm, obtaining 2.1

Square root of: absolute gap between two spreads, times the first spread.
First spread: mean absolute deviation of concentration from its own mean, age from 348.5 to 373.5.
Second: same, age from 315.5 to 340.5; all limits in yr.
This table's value 26.8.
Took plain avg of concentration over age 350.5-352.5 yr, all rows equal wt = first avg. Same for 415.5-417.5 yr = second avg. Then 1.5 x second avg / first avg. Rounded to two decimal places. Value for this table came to 1.65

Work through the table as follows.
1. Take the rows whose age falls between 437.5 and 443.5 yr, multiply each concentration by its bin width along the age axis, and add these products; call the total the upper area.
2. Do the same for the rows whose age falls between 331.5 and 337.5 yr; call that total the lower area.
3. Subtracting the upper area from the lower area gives -267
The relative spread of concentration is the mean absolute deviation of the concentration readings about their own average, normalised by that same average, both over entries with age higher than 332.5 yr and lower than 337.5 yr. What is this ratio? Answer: 0.037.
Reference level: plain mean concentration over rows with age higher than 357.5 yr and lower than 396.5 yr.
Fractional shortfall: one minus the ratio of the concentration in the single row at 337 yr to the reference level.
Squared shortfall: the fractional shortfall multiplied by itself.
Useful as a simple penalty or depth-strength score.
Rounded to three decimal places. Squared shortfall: 0.011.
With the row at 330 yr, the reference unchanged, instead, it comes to 0.124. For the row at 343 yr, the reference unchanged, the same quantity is 0.014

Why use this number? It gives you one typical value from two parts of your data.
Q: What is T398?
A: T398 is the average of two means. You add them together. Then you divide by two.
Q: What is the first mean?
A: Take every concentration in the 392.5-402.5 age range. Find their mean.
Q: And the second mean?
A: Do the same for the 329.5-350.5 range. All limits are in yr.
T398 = 333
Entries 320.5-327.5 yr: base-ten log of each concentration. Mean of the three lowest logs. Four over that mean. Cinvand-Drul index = 1.84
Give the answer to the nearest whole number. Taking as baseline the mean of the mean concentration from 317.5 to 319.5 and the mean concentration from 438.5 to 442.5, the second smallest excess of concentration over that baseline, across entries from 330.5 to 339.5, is 11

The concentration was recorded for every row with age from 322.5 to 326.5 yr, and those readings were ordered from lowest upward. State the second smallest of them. 158.5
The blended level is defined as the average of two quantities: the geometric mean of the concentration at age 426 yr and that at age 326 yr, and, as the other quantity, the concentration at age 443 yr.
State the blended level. 305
